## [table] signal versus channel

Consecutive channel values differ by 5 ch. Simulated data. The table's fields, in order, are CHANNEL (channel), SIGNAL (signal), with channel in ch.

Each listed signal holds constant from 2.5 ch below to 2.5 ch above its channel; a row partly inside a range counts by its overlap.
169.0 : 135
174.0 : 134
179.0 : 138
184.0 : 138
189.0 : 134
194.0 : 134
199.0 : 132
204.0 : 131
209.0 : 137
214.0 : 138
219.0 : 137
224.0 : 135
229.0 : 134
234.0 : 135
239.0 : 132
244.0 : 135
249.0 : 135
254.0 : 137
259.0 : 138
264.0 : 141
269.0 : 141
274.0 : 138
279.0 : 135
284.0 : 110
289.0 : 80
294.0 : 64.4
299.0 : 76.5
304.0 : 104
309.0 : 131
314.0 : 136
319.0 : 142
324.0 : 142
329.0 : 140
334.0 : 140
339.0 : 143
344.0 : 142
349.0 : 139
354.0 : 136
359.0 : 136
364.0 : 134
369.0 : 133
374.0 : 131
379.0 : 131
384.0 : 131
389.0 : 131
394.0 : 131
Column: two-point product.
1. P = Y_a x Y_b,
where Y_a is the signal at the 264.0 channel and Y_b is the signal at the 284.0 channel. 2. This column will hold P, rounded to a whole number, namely 15510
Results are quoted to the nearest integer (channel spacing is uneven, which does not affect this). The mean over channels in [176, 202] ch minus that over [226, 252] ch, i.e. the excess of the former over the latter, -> 1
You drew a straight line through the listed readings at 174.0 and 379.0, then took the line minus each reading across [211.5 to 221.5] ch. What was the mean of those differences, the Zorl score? -4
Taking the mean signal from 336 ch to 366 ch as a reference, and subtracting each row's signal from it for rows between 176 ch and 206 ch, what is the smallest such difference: 0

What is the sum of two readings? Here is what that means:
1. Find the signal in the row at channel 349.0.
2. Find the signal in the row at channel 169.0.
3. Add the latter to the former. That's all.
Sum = 274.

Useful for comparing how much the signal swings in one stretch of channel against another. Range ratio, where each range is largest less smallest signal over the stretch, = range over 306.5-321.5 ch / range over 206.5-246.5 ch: 1.8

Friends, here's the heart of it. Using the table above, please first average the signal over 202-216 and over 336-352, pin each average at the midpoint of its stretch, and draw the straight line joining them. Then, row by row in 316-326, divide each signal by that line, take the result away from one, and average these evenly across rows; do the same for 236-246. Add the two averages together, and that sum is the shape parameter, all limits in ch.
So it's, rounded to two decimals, 0.01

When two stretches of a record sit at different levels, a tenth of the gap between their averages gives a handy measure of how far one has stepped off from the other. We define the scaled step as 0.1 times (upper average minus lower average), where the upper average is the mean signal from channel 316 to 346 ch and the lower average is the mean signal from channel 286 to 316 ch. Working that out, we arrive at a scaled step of 4.3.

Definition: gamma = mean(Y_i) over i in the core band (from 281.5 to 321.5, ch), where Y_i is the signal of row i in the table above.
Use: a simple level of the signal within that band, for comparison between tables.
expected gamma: 105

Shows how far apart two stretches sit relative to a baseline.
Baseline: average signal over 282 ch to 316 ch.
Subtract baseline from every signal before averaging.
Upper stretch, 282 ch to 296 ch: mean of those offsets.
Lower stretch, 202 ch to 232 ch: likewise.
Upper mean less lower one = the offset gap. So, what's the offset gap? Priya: -51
